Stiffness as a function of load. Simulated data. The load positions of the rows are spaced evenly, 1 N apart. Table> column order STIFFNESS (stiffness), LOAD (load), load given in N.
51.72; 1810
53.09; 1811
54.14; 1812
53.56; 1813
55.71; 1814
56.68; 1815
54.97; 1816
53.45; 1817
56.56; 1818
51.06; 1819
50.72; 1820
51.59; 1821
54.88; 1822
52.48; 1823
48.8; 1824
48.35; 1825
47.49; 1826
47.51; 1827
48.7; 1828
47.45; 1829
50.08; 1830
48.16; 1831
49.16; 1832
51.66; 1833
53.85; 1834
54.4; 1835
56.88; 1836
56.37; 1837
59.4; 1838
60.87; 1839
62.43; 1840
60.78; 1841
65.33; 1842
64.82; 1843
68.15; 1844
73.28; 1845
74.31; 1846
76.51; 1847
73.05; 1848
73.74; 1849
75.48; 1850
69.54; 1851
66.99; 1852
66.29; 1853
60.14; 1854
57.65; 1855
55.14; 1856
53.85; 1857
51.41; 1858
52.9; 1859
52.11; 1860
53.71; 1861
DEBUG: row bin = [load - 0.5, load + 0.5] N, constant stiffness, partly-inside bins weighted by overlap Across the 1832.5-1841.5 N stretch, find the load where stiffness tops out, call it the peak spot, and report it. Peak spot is 1840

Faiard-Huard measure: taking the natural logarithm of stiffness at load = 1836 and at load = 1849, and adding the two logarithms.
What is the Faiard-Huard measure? 8.34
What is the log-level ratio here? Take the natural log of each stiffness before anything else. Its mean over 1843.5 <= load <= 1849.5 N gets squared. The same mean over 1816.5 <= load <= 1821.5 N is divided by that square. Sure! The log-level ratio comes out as 0.215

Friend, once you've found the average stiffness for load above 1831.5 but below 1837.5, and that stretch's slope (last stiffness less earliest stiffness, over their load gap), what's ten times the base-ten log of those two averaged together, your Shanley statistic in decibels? 14.4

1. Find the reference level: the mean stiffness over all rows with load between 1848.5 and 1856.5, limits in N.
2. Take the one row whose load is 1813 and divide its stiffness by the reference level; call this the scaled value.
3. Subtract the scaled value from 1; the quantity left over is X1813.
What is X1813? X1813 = 0.18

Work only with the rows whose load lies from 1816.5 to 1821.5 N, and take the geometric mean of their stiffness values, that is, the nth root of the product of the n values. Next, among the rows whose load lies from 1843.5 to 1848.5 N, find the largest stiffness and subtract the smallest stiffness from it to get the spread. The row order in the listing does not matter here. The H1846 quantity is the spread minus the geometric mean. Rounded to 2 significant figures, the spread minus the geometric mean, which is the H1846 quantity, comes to -44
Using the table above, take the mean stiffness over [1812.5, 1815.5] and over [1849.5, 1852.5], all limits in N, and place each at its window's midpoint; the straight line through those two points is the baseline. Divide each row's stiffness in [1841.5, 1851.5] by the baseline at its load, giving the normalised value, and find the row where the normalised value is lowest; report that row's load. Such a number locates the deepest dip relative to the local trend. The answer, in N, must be 1843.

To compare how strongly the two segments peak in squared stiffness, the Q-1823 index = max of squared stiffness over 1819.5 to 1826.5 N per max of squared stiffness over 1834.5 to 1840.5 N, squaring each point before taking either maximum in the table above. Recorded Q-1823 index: 0.77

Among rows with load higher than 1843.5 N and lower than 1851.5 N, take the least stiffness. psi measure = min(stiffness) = 68.15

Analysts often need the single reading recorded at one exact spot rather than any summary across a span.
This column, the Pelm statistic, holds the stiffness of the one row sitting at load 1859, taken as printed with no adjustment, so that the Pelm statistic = 52.9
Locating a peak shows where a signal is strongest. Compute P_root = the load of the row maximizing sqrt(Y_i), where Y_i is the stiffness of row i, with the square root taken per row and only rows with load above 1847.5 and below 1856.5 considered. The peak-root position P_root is 1850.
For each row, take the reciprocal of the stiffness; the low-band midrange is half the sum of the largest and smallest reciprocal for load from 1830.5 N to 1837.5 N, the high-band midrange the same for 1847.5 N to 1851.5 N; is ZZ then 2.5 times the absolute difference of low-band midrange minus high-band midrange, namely 0.013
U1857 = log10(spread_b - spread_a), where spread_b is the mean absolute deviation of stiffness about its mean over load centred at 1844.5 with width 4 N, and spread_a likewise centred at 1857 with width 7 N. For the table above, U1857 0.1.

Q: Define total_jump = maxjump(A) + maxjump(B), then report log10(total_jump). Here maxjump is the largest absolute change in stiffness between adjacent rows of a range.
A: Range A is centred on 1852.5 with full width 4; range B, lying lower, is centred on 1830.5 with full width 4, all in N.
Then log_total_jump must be 0.94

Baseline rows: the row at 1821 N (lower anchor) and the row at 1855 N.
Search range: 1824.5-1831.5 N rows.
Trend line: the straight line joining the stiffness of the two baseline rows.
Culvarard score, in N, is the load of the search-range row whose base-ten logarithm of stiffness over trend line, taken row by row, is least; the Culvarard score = 1829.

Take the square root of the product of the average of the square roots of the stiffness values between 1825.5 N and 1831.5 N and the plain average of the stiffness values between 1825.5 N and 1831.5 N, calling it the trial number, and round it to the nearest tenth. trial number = 18.3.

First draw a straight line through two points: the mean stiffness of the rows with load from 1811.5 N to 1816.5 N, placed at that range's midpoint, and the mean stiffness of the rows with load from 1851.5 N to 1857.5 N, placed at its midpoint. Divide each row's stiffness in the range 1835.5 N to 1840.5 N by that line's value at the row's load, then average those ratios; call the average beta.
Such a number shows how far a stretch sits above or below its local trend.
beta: 1.02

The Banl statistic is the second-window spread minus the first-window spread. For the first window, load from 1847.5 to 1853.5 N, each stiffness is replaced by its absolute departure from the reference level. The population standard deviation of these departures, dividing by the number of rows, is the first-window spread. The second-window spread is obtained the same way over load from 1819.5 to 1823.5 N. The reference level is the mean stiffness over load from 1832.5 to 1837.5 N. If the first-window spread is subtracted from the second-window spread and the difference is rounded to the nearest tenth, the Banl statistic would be -2.1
